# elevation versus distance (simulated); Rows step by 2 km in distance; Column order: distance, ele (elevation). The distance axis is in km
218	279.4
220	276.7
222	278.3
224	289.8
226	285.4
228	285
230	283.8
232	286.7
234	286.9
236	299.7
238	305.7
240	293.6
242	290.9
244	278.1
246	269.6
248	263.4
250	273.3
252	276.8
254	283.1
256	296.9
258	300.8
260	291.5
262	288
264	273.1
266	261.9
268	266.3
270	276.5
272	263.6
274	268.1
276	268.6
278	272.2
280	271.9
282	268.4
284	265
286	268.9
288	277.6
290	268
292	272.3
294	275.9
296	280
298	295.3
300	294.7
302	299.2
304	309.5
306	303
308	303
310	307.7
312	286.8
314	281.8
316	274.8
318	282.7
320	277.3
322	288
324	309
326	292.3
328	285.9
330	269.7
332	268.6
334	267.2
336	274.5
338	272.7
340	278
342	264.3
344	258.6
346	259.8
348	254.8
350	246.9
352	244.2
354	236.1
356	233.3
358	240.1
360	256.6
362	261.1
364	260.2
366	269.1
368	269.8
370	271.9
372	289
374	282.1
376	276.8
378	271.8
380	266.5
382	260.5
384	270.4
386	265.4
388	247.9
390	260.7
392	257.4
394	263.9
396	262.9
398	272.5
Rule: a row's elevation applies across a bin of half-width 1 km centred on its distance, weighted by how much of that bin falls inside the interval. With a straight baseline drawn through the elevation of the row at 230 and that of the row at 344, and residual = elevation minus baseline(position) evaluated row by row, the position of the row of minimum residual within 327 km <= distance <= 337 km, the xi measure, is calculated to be 334 km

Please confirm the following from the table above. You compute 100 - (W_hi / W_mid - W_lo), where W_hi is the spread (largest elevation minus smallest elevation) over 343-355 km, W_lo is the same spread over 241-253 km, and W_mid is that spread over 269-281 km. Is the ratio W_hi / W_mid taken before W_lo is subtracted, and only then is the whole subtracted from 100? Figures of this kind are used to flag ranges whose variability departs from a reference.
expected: 126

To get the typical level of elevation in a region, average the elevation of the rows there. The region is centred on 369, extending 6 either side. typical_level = 273.7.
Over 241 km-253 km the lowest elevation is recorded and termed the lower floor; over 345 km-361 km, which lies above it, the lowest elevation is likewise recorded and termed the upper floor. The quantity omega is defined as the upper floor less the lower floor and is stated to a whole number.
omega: -30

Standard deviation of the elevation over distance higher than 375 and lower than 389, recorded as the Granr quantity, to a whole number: 9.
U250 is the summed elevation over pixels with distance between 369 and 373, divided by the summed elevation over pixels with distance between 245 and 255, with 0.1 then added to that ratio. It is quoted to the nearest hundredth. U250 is 0.51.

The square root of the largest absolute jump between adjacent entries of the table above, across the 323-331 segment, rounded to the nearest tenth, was 4.1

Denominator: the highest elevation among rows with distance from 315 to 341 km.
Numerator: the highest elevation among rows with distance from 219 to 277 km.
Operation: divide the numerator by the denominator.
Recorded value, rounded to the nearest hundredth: 0.99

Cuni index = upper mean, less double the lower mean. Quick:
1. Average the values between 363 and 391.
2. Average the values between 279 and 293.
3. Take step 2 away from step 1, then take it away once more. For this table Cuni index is -272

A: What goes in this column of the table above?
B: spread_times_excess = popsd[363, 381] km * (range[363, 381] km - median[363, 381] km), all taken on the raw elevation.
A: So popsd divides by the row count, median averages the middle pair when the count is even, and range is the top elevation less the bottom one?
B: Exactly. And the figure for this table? -1963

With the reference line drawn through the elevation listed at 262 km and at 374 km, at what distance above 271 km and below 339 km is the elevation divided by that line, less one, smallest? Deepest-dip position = 272 km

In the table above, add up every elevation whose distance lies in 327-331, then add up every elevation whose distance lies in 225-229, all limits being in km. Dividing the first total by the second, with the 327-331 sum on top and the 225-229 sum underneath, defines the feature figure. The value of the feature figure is 0.97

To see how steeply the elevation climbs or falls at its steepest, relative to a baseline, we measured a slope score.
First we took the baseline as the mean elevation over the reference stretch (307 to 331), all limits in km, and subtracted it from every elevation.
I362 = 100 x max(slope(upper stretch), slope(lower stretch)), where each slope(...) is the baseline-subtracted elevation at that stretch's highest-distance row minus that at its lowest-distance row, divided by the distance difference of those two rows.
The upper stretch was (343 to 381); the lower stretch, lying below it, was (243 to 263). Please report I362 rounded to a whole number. 55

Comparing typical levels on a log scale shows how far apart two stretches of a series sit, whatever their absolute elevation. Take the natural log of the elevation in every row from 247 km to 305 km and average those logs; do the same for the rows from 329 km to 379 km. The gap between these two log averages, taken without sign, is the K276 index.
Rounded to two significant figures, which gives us 0.057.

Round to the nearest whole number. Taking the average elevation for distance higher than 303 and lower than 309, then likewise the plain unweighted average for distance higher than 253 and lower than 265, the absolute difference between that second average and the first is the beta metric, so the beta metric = 16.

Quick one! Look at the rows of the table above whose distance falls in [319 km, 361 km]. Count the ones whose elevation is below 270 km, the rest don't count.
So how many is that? 13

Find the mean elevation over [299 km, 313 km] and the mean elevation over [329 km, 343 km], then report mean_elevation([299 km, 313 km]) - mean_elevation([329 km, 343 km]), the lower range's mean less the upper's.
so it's 30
